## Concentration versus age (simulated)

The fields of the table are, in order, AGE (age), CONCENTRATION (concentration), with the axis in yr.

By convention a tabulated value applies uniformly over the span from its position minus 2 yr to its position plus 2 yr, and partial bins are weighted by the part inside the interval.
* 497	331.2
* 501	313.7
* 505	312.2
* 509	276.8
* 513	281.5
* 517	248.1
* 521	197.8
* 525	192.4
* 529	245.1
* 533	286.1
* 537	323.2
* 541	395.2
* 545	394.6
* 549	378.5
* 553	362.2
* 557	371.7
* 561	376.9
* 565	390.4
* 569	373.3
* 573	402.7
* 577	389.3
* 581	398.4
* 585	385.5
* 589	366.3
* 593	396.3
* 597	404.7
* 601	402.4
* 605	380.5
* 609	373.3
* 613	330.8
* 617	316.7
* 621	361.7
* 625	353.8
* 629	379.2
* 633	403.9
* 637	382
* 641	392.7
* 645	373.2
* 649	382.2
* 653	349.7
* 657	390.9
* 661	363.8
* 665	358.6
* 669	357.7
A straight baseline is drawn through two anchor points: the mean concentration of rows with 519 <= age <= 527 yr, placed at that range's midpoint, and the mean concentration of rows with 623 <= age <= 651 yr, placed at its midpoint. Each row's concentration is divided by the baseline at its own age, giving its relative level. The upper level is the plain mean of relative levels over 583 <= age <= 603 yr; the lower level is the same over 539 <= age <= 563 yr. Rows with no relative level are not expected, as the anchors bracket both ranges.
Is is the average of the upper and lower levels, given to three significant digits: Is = 1.42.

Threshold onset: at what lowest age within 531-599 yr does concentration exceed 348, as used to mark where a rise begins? 541 yr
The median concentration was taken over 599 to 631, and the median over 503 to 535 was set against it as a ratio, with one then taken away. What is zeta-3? -0.29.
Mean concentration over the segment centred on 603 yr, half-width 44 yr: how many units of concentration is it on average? 379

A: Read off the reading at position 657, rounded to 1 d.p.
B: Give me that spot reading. 390.9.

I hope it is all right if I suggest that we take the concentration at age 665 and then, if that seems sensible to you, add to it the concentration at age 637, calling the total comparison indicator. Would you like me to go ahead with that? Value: 741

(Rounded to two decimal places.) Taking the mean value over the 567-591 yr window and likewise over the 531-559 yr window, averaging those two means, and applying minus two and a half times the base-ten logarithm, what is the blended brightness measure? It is -6.43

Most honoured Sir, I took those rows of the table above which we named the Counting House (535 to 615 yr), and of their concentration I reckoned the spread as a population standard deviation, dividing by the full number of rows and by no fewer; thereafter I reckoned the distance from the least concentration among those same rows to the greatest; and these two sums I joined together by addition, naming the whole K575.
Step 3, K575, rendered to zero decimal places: 103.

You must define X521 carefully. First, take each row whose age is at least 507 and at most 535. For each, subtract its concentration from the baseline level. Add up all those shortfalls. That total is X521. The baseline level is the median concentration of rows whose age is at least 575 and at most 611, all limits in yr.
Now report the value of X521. 997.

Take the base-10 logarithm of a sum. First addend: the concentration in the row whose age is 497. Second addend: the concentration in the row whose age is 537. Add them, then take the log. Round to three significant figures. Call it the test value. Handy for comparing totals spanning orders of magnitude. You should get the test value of 2.82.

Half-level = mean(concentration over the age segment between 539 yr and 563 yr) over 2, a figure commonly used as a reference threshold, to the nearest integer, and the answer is 190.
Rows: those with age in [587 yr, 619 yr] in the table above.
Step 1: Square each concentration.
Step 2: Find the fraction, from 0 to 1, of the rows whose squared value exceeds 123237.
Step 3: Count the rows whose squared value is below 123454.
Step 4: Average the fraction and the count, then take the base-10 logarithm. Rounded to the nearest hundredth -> 0.14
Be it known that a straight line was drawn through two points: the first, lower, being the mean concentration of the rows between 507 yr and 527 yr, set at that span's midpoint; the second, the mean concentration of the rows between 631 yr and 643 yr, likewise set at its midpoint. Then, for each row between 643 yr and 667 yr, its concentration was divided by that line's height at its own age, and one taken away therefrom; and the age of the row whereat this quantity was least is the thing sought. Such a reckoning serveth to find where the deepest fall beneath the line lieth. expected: 665 yr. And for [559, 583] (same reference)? 569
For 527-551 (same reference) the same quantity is 529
